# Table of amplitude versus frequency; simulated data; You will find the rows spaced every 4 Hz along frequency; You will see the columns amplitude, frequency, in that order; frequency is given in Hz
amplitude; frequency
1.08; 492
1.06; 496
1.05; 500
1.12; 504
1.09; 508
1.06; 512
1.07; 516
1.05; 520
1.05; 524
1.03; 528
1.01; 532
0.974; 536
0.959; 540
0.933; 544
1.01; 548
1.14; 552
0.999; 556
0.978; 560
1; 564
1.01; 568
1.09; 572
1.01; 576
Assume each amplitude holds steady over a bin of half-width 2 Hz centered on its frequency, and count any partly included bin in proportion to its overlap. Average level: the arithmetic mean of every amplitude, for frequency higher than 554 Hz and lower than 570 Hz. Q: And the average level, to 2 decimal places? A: 1.00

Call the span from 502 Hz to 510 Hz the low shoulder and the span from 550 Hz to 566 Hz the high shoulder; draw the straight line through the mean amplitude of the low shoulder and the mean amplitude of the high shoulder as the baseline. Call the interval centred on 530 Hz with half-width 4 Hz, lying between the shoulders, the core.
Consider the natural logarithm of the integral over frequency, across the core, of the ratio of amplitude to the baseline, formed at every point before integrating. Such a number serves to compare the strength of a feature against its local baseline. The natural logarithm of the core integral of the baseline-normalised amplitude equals 2.03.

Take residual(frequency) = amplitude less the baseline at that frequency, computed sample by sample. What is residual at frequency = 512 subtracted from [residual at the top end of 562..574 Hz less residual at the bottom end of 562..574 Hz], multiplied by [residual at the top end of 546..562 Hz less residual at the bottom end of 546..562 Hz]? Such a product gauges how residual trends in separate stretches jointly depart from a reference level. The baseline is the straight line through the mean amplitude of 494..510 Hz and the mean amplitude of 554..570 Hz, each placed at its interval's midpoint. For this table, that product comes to -0.0016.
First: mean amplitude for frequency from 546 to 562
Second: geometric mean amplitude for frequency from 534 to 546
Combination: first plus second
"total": 1.99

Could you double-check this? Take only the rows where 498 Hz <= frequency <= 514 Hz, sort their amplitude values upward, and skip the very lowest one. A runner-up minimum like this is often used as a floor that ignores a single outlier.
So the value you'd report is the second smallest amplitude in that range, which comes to 1.06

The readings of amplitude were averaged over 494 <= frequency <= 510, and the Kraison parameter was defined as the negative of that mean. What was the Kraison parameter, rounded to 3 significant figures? -1.08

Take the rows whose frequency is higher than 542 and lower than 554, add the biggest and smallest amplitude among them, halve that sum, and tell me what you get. 1.04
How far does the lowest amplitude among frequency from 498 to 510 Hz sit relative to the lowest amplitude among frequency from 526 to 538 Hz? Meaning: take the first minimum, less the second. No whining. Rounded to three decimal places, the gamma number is 0.076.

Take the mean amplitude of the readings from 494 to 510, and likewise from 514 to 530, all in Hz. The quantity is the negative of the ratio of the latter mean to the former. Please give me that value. -0.97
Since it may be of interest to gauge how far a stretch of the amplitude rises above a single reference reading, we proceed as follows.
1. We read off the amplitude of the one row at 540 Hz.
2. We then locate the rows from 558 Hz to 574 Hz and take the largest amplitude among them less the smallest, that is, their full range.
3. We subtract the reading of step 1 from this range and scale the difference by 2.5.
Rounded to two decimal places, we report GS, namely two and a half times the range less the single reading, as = -2.12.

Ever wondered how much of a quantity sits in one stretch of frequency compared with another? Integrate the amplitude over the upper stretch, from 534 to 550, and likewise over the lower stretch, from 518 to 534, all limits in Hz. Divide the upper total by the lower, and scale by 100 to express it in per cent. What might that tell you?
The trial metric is 94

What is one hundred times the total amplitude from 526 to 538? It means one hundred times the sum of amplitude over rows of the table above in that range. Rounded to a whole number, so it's 301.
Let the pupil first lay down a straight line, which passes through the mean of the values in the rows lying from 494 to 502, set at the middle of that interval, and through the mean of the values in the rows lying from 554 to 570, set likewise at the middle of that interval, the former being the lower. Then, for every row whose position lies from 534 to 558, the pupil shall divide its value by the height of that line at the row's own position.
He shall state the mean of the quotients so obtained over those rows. 0.99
